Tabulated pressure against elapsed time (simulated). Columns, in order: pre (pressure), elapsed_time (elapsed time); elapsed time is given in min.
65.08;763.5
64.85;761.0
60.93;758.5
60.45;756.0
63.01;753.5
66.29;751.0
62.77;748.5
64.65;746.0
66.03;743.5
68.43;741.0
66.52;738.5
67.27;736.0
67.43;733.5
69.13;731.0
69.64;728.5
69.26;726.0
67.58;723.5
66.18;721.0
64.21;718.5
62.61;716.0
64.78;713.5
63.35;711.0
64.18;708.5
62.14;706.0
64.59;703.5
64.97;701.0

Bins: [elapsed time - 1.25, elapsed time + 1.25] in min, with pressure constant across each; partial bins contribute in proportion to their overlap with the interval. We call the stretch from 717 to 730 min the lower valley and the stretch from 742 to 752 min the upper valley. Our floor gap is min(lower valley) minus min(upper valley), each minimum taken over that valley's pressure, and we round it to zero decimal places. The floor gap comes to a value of 1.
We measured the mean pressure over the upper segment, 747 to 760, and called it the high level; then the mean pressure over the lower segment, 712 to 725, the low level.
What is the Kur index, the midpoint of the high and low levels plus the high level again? 127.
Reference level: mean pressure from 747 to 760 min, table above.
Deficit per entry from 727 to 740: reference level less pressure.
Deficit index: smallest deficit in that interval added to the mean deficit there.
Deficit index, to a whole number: -12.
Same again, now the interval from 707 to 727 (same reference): -9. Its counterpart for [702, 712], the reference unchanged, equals -3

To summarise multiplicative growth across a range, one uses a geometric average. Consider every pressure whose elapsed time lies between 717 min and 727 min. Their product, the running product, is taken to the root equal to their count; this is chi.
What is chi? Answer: 66.8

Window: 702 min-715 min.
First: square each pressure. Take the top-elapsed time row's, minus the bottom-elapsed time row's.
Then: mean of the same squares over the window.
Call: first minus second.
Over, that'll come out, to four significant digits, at -4048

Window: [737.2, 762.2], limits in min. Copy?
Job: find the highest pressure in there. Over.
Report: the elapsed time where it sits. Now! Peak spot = 741.0 min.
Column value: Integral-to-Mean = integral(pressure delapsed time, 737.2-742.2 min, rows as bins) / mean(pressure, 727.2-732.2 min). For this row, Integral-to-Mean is 4.9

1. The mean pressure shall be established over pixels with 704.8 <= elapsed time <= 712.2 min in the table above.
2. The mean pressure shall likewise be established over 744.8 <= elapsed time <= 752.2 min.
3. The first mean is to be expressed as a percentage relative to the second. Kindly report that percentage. 98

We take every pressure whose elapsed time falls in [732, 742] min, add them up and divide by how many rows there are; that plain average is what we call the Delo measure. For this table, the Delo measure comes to 67.4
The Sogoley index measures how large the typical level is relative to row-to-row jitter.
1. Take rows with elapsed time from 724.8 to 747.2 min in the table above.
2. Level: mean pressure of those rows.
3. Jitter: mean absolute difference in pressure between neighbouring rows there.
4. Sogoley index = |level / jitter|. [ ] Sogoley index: 59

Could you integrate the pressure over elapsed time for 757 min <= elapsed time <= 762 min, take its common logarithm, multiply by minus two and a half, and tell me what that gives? -6.24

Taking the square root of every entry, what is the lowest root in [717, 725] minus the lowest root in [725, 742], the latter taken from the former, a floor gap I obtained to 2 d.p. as -0.14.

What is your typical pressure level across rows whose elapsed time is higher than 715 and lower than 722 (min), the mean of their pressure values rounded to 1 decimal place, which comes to 64.3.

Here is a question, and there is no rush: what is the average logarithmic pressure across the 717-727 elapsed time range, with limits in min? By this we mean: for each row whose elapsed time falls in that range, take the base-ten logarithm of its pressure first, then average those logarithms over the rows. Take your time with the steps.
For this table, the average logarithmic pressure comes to 1.82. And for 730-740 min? 1.83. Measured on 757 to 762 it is 1.80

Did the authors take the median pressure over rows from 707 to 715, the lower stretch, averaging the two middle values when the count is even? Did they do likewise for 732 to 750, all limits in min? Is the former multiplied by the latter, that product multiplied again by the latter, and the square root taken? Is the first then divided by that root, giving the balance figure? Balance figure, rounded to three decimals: 0.120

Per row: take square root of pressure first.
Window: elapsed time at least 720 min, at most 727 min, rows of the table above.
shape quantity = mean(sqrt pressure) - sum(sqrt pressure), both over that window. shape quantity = -16.5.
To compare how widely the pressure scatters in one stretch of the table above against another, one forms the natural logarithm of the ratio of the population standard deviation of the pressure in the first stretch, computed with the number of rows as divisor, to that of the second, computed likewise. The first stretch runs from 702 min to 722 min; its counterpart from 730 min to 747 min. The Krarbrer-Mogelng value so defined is -0.14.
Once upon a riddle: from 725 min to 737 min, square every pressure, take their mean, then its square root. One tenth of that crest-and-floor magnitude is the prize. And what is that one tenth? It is 6.86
